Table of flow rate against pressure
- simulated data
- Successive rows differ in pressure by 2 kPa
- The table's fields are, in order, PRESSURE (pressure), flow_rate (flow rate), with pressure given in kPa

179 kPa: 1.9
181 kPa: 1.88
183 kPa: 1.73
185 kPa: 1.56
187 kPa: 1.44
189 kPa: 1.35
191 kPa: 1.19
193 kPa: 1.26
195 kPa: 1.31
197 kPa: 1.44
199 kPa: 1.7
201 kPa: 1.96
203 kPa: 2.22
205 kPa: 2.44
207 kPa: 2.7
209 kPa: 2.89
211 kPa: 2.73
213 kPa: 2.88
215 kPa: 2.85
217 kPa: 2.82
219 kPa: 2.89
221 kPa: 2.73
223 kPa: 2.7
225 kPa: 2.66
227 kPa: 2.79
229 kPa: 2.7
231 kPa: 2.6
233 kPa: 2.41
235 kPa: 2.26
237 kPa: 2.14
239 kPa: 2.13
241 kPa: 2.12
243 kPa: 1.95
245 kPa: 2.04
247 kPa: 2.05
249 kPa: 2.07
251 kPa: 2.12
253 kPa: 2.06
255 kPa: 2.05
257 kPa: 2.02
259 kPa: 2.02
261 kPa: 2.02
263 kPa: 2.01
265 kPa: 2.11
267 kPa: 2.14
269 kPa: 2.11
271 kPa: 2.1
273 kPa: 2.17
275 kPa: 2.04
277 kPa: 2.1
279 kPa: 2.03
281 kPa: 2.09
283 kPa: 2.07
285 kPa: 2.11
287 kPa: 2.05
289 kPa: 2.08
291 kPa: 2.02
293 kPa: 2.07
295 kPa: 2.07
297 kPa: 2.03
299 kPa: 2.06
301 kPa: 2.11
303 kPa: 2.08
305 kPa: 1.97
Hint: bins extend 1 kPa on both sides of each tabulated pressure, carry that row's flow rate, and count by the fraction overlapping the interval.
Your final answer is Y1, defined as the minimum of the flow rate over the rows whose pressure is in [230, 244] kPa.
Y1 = 1.95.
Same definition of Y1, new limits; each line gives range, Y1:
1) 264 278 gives 2.04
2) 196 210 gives 1.44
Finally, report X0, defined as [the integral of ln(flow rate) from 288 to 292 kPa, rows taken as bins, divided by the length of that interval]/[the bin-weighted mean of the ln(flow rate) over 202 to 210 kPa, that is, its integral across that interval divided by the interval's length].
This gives 0.77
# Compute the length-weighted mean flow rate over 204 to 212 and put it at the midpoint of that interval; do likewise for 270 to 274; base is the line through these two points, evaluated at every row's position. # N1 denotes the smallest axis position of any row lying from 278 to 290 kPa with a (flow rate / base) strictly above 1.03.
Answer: 285 kPa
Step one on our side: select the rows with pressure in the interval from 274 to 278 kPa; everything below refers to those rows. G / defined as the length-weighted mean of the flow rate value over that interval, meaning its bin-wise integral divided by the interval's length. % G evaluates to 2.07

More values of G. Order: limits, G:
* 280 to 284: 2.08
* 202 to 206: 2.33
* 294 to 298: 2.05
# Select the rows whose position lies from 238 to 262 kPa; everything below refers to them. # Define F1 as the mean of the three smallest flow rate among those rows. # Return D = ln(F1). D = 0.69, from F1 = 2.00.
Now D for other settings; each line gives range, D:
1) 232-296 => 0.69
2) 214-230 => 0.99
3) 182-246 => 0.23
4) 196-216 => 0.53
